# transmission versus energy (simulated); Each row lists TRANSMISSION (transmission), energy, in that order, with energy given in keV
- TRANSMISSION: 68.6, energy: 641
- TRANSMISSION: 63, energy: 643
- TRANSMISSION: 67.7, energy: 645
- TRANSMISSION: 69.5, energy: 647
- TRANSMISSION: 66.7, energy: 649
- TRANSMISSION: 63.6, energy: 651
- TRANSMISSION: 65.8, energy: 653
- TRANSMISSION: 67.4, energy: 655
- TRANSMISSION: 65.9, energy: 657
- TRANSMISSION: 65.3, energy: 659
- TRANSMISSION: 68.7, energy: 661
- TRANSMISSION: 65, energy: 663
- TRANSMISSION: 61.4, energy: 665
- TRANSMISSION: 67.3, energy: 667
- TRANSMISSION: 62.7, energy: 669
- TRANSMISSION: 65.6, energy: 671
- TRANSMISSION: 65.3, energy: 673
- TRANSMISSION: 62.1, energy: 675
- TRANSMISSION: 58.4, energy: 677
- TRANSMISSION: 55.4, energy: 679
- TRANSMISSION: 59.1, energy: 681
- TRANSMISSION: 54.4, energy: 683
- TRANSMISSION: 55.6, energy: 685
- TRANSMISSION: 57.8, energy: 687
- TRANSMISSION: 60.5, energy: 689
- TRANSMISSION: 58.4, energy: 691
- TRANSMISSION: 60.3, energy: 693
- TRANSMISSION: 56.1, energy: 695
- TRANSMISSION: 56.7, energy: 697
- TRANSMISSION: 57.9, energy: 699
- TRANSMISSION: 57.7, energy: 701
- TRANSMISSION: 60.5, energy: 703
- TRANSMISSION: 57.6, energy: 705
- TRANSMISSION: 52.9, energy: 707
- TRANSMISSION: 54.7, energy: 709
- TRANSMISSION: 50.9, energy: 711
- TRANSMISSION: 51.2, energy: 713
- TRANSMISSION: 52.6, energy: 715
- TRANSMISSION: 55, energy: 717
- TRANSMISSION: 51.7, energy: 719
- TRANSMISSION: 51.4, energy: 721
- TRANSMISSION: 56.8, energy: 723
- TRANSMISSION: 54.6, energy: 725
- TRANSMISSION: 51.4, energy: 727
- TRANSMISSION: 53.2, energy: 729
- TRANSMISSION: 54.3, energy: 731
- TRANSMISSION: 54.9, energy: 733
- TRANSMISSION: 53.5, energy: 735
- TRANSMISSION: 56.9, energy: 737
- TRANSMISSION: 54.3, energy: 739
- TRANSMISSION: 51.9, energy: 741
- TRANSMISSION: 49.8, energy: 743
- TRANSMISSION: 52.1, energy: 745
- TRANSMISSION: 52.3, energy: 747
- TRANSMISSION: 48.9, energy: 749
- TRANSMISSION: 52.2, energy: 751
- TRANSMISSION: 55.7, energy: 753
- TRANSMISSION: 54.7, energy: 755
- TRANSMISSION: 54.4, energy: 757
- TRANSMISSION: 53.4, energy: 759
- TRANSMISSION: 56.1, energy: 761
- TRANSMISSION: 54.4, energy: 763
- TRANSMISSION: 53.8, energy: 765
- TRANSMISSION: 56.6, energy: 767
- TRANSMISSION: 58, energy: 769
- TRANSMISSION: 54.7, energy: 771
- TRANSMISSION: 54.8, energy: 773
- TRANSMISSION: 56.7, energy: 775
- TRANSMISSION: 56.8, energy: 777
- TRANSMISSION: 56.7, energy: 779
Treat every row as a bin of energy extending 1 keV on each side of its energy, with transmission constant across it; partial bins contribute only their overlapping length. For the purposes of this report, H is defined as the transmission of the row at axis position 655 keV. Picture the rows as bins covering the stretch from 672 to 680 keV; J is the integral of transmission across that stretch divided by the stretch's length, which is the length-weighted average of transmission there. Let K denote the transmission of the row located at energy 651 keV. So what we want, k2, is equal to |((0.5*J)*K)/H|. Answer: 28.5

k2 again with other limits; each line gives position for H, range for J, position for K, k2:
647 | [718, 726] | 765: 20.8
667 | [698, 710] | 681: 25.0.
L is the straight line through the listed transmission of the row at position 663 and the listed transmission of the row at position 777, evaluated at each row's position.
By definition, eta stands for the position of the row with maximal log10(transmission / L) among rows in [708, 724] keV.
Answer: 723 keV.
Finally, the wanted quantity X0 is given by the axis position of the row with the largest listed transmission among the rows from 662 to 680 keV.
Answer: 667 keV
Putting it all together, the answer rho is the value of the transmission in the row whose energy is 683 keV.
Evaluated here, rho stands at 54.4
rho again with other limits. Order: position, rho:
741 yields 51.9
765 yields 53.8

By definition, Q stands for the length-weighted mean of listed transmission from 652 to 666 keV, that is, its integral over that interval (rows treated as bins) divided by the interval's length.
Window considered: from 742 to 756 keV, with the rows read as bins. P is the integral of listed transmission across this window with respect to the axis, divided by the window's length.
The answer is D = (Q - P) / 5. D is 2.7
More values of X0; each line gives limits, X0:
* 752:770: 769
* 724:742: 737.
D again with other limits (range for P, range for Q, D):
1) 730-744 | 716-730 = 0.0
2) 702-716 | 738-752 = -0.5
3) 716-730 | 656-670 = 2.3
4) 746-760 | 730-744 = 0.1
